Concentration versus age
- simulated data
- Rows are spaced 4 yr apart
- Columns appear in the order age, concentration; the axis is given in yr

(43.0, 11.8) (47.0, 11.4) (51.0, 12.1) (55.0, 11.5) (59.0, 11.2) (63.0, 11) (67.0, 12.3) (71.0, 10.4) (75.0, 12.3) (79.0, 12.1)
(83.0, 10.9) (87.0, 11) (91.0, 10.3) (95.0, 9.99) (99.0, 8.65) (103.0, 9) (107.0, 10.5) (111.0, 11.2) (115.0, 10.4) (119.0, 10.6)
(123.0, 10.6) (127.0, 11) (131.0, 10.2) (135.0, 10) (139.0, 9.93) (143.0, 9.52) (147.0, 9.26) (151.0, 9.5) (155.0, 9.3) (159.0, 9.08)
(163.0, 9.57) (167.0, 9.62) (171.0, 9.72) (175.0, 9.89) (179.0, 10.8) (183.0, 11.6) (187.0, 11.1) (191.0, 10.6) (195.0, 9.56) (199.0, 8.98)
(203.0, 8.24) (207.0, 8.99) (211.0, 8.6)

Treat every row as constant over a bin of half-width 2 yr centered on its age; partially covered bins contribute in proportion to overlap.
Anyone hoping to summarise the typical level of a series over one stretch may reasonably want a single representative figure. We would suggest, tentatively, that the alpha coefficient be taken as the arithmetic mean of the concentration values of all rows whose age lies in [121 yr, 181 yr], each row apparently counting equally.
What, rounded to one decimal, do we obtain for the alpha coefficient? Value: 9.9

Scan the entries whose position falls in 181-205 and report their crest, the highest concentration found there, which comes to 11.6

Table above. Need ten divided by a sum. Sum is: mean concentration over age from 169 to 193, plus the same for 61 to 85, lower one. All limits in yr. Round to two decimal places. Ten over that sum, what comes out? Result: 0.45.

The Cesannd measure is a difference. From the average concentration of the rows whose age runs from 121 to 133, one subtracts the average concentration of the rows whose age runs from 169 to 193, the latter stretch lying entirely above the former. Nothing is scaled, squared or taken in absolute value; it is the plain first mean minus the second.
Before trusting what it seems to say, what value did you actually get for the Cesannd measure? 0.0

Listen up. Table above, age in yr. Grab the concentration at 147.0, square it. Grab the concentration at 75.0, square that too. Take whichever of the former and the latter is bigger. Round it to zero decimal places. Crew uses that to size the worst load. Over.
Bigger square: 151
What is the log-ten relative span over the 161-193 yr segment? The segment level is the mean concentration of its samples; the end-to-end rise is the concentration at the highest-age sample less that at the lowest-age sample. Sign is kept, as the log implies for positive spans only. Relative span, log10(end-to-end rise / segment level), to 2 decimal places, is -1.00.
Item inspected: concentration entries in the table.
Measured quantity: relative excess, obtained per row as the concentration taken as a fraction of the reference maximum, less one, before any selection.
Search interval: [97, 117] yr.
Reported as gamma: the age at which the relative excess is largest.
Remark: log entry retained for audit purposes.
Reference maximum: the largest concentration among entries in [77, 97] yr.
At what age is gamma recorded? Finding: 111.0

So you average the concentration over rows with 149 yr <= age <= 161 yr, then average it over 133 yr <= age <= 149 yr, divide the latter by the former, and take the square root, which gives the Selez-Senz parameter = 1.02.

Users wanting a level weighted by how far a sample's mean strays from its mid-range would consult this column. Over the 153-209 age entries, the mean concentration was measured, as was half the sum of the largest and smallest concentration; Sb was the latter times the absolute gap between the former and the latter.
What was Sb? 1.3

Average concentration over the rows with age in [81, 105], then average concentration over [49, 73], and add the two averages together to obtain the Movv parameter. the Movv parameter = 21.4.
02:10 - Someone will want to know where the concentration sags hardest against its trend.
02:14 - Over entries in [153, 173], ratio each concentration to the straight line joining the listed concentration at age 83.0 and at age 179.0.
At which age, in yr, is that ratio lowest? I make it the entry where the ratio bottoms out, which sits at 159.0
